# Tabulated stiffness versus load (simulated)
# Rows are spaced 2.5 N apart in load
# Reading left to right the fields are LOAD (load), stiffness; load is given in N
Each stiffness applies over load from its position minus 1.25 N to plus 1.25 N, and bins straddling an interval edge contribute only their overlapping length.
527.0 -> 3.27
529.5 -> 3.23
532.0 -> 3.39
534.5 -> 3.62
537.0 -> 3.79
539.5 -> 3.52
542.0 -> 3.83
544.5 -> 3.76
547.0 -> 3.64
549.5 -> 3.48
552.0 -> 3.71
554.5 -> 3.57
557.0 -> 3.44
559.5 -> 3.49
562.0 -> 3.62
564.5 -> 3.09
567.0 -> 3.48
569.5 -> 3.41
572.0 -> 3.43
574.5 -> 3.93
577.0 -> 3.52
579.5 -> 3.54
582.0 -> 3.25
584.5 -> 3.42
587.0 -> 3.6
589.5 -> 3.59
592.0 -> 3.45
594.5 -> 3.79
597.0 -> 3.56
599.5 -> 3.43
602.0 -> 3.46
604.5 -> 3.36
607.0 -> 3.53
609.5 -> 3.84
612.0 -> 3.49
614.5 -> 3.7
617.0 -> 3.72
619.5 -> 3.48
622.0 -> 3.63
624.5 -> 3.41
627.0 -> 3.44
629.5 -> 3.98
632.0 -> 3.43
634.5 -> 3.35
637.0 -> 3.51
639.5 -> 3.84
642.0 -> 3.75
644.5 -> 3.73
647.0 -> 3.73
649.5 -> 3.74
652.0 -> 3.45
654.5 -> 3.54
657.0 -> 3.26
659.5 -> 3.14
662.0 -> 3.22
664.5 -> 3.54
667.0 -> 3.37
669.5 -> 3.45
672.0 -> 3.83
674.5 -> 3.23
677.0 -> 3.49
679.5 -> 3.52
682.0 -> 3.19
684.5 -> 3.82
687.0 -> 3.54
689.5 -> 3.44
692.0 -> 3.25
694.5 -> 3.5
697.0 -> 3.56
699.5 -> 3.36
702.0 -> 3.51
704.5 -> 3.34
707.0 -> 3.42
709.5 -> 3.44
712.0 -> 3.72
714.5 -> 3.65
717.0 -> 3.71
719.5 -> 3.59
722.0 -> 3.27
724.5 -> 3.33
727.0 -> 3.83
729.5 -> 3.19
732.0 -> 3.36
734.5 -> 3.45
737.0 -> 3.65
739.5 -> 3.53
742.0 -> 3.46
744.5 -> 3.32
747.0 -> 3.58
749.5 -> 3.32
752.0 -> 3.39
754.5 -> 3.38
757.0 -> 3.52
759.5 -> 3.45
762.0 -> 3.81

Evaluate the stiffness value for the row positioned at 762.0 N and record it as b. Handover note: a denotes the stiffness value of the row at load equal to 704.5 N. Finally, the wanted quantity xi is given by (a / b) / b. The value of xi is 0.230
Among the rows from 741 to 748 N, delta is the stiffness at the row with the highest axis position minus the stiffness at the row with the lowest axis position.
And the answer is 0.12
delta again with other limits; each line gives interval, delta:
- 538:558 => -0.08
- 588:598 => -0.03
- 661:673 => 0.61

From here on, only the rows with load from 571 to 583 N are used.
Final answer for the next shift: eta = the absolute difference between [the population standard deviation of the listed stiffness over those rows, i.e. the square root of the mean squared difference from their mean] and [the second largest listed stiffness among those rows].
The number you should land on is 3.32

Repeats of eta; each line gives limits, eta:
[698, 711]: 3.38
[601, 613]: 3.37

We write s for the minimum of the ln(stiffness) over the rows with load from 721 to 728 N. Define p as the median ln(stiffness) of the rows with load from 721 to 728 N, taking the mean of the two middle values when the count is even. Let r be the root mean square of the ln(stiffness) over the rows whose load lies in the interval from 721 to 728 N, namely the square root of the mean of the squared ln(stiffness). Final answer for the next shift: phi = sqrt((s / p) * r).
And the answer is 1.11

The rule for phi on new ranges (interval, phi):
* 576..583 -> 1.08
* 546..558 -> 1.11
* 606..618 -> 1.11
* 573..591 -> 1.09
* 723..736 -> 1.09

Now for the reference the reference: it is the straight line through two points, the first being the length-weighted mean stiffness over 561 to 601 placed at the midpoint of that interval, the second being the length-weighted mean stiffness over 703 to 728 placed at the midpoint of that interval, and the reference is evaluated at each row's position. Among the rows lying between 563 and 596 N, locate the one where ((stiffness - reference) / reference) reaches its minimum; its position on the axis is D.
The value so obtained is 564.5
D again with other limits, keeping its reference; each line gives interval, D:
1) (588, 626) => 604.5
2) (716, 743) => 729.5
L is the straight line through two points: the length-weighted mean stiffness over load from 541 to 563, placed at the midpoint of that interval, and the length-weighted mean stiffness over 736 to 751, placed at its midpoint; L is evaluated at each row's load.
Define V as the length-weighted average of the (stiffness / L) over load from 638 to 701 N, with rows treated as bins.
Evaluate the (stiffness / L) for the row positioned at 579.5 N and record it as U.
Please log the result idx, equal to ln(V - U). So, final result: -5.0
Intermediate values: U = 0.99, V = 0.99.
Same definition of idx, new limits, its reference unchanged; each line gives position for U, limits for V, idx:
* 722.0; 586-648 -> -2.7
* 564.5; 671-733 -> -2.0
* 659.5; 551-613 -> -2.4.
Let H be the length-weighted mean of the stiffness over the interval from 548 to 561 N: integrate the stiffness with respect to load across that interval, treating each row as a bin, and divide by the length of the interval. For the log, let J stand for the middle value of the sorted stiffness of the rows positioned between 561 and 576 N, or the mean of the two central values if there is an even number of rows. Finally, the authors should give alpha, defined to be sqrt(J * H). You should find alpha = 3.50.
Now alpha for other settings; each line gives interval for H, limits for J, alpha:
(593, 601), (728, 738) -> 3.49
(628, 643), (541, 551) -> 3.67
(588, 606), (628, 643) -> 3.58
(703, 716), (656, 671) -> 3.41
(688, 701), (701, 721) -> 3.49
